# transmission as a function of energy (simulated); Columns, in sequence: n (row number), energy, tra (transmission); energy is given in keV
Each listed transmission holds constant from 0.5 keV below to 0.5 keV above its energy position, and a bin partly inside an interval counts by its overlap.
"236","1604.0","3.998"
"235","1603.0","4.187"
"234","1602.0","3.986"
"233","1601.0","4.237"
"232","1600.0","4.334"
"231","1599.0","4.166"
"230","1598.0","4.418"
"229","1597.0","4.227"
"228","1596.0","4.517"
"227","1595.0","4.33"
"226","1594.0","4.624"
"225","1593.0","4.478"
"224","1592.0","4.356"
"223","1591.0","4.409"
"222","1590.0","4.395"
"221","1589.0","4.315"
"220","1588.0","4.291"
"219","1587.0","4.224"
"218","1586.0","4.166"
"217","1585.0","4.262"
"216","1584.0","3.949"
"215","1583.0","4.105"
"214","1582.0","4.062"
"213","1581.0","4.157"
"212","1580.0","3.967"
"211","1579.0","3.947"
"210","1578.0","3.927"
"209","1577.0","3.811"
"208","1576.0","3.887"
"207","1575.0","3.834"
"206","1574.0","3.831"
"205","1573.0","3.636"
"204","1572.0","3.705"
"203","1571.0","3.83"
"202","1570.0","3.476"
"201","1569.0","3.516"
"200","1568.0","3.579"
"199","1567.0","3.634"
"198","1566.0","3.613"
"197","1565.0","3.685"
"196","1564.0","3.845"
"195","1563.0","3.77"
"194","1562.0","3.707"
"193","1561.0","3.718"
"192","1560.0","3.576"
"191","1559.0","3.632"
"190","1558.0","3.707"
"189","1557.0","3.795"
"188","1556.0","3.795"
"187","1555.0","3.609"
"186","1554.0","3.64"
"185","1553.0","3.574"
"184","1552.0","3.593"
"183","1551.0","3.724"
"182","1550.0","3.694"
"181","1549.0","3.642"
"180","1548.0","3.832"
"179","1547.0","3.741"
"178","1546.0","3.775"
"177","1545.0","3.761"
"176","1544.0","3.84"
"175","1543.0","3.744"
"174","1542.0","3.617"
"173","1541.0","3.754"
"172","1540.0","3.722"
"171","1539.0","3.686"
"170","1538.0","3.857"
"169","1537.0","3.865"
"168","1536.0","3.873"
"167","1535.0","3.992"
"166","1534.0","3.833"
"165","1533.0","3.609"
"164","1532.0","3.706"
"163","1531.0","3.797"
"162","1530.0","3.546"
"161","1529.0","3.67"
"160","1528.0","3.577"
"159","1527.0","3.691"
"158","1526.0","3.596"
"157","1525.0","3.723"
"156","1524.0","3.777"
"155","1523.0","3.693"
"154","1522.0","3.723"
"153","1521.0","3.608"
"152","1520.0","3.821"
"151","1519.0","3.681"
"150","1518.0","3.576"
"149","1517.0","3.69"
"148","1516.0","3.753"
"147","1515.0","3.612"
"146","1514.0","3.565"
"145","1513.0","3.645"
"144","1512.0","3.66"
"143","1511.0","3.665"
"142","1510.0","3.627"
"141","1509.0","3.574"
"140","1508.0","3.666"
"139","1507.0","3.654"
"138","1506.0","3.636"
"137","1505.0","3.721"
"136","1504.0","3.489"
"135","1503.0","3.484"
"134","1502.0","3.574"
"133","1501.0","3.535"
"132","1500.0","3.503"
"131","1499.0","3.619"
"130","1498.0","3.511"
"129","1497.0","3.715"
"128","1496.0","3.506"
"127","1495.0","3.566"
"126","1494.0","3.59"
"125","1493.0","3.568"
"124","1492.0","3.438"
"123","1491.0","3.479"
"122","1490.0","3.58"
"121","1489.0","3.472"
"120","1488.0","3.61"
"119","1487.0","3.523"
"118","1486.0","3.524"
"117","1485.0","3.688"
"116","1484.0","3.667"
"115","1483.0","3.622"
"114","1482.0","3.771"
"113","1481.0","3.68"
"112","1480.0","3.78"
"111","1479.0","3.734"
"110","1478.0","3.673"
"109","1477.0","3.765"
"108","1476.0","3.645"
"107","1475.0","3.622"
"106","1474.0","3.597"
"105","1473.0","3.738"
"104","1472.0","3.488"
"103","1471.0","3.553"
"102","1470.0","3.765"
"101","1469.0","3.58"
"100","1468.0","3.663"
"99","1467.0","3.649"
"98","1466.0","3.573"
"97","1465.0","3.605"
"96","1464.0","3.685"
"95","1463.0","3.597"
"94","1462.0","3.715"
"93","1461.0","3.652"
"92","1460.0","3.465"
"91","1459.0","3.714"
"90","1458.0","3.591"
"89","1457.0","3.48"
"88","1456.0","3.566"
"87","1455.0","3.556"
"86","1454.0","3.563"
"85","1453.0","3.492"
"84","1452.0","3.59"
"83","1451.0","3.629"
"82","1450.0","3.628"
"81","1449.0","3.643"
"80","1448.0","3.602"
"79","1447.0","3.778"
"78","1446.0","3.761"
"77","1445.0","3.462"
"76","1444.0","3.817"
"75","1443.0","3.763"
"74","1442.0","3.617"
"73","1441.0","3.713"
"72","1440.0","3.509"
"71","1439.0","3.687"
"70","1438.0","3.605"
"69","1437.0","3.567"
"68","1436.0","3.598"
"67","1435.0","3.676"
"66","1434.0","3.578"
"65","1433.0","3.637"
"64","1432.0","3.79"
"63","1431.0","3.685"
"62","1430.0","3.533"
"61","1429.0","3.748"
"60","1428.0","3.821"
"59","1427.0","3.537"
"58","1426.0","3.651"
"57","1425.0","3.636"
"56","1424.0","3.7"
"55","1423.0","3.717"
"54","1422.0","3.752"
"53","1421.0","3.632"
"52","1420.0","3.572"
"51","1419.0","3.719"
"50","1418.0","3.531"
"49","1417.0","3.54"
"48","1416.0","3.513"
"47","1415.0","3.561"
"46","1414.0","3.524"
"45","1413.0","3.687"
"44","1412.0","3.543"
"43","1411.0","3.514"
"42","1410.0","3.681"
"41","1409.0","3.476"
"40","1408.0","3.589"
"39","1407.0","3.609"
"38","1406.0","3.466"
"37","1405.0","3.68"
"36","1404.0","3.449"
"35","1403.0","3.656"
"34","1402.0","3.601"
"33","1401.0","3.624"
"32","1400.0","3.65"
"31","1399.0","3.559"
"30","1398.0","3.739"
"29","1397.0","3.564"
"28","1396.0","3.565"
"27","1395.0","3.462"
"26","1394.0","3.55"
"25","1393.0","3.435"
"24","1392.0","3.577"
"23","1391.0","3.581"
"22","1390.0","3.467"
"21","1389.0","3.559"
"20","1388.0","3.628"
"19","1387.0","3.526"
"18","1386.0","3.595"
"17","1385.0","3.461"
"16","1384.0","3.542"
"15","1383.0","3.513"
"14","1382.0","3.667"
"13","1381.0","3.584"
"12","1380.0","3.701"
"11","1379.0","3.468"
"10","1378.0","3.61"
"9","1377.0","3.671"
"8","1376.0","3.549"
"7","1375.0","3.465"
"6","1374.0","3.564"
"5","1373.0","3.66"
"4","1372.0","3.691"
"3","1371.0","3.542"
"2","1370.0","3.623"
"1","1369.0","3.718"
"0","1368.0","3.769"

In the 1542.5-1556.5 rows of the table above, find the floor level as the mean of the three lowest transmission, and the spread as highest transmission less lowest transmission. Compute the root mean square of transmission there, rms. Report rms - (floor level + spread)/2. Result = 1.78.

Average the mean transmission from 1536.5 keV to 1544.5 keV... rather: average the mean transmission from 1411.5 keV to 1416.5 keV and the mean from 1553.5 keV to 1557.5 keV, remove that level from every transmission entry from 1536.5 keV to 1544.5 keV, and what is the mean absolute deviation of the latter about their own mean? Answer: 0.070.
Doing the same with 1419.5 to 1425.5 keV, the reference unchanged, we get 0.055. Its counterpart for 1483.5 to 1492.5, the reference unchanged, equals 0.074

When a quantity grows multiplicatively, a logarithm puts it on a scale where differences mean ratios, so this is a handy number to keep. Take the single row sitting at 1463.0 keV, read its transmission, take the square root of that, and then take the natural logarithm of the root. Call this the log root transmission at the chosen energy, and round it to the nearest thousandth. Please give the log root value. 0.640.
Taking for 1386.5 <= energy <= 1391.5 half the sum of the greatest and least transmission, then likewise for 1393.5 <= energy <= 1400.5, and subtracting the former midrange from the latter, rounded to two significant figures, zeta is 0.053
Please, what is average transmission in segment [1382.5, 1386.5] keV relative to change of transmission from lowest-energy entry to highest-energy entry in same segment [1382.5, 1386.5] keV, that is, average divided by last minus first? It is 43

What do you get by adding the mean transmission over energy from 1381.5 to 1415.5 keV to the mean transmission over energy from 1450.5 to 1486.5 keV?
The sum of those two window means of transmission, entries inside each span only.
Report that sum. 7.20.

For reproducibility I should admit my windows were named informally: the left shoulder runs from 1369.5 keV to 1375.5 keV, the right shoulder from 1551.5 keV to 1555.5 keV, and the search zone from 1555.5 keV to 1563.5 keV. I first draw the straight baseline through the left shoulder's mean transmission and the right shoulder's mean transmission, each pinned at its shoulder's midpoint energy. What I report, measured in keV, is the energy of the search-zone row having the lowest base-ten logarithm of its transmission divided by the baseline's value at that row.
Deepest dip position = 1560.0 keV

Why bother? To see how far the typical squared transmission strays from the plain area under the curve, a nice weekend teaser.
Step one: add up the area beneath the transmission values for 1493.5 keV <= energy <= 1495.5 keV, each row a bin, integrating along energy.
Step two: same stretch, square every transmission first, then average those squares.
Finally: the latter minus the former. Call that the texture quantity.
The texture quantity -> 5.6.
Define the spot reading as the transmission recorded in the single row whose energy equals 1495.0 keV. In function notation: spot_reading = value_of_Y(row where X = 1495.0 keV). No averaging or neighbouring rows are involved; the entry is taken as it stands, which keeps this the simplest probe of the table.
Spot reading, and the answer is 3.566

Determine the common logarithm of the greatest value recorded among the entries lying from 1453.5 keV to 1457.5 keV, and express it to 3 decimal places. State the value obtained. 0.552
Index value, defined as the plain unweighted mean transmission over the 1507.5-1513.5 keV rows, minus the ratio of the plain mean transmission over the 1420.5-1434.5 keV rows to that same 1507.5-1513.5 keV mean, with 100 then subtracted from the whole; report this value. -97.4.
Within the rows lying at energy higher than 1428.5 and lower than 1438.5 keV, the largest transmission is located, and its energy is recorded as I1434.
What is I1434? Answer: 1432.0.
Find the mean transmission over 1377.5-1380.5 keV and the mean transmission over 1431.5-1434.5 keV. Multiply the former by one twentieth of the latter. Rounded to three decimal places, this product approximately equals 0.659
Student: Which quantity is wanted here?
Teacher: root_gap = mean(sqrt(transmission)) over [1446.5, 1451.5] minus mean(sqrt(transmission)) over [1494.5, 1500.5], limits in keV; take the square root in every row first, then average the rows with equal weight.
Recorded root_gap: 0.023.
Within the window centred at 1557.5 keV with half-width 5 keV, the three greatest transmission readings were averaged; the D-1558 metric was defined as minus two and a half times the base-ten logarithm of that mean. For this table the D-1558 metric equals -1.44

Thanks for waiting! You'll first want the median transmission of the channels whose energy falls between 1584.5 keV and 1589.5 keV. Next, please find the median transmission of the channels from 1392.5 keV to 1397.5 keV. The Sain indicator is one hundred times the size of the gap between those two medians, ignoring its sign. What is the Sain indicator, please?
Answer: 71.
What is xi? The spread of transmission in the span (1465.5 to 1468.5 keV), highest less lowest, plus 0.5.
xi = 0.59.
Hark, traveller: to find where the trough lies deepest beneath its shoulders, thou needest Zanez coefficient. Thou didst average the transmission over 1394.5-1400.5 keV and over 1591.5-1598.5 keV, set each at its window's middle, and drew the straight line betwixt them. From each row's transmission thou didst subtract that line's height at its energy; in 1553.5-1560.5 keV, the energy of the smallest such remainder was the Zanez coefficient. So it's 1560.0 keV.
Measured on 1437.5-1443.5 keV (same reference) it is 1440.0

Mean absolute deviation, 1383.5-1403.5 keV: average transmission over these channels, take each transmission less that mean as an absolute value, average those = 0.055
